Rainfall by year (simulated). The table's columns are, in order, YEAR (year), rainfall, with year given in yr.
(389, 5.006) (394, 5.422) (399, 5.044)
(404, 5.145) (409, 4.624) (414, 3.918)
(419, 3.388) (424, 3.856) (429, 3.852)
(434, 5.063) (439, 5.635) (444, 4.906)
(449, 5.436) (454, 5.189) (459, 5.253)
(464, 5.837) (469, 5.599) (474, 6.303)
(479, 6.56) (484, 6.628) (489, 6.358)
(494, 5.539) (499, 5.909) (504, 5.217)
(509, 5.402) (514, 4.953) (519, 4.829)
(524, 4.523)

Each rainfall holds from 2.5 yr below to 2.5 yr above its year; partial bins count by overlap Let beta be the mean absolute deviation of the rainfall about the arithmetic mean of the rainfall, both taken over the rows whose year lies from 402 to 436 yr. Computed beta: 0.58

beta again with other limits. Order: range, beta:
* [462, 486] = 0.37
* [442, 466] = 0.25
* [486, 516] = 0.38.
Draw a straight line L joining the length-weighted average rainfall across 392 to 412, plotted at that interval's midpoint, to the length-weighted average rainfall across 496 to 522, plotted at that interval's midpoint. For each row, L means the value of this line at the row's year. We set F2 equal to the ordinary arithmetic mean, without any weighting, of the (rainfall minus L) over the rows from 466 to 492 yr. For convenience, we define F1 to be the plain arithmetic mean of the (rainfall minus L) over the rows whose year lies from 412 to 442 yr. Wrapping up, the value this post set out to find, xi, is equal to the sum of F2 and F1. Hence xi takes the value 0.3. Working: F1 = -0.8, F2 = 1.1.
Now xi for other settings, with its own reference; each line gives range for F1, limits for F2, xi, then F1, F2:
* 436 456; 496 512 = 0.4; 0.2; 0.3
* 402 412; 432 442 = 0.1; -0.1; 0.3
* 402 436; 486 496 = -0.1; -0.8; 0.7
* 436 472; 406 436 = -0.7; 0.3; -0.9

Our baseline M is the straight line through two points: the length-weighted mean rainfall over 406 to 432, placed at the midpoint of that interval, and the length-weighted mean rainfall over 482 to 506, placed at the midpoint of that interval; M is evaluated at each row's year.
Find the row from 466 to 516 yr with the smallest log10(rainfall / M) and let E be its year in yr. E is 514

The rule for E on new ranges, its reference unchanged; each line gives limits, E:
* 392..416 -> 414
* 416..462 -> 419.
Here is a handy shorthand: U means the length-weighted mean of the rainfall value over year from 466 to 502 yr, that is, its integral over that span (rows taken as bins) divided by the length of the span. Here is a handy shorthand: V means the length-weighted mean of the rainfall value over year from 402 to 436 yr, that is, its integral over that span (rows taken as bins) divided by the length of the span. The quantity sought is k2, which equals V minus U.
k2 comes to -1.9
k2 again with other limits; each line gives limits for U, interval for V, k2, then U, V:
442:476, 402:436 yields -1.3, 5.5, 4.2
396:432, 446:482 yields 1.5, 4.3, 5.7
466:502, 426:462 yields -1.1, 6.1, 5.0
